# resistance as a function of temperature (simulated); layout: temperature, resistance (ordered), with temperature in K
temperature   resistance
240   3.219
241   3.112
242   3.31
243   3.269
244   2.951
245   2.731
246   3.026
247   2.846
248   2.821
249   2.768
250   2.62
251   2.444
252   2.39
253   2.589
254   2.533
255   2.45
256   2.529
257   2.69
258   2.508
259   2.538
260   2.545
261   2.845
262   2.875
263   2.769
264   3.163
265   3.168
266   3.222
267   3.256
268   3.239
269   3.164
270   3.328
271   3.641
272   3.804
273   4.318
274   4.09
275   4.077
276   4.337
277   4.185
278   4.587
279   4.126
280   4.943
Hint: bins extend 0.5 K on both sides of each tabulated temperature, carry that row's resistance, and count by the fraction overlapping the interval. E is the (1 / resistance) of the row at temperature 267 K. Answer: 0.307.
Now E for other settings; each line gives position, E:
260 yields 0.393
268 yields 0.309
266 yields 0.310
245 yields 0.366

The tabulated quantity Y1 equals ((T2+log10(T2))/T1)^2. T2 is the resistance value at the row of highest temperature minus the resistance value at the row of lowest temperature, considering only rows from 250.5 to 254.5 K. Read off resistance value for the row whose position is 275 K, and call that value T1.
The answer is 0.056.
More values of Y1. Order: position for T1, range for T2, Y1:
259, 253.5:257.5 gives 0.065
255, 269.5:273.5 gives 0.162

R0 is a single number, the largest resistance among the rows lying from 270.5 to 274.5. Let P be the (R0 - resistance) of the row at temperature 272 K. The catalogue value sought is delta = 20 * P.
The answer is 10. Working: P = 0.5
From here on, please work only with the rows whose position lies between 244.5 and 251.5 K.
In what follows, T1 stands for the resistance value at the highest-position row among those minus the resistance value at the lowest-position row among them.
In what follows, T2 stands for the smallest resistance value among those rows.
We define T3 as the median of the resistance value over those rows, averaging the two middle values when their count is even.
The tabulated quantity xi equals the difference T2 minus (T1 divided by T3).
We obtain 2.5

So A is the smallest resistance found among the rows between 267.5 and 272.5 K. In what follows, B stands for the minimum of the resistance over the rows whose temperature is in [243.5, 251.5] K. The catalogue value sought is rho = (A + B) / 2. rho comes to 2.80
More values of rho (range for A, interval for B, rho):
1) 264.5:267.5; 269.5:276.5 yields 3.25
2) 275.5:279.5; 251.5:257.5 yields 3.26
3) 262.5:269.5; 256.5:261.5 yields 2.64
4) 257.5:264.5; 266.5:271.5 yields 2.84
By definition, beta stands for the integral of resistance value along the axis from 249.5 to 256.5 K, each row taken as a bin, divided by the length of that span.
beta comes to 2.51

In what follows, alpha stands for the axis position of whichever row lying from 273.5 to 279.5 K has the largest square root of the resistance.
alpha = 278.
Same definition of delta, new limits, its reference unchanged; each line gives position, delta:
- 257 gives 33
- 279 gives 4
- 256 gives 36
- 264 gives 23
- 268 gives 22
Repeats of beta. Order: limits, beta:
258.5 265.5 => 2.84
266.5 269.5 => 3.22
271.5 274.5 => 4.07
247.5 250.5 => 2.74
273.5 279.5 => 4.23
